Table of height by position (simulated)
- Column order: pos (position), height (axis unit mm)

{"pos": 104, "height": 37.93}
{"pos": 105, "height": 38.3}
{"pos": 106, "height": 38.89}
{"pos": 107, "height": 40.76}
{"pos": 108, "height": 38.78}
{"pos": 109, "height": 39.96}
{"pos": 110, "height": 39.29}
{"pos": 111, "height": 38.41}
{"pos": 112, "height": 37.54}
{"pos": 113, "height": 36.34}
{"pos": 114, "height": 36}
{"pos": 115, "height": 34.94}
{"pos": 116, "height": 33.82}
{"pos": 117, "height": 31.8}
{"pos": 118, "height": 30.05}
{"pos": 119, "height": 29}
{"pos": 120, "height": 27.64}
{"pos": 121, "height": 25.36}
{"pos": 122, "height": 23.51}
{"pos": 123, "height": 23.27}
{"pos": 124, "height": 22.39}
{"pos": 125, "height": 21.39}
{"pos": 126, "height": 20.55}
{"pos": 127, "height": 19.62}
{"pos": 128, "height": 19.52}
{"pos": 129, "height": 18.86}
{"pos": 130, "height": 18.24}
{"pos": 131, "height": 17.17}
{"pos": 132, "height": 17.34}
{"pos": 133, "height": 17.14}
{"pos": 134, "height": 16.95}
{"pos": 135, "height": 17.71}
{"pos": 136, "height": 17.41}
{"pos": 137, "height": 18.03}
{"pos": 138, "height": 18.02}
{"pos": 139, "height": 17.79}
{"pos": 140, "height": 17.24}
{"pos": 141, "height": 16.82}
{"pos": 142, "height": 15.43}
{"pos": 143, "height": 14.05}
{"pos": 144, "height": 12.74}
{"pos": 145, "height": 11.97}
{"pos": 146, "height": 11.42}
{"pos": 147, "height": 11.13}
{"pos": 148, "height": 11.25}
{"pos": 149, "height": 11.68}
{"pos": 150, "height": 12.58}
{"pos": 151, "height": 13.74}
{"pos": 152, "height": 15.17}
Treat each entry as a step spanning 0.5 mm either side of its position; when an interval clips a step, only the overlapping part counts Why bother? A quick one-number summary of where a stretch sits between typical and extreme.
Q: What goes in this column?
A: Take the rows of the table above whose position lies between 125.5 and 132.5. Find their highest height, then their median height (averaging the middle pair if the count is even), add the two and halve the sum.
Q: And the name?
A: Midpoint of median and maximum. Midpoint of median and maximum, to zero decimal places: 20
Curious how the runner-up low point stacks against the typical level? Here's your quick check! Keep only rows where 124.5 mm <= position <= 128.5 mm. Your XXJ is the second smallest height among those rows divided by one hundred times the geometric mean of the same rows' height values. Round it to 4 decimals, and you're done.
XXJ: 0.0097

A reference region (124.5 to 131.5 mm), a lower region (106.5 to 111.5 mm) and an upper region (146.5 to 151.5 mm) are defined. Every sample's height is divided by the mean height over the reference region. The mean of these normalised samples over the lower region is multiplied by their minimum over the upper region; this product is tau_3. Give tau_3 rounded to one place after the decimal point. 1.2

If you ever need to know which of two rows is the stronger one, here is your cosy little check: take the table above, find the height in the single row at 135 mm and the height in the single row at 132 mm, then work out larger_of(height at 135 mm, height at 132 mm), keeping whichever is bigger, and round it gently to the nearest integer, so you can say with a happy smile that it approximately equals 18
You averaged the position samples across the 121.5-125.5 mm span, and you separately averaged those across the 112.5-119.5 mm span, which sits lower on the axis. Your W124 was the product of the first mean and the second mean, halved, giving 375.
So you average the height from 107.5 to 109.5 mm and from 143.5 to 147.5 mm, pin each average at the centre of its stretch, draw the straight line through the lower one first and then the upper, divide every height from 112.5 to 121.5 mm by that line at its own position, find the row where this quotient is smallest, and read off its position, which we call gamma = 121 mm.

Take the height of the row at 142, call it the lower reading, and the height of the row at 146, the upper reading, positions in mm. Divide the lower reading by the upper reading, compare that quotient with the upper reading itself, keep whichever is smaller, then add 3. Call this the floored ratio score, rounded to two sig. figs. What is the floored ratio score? 4.4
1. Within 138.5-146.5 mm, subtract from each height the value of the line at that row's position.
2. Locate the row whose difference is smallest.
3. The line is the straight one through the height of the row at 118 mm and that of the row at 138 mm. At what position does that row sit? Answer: 145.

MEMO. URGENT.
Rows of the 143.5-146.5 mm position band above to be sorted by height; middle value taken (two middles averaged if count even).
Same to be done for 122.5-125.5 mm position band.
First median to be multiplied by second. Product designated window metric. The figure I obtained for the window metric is 268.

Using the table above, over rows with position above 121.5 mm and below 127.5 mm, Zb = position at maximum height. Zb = 122 mm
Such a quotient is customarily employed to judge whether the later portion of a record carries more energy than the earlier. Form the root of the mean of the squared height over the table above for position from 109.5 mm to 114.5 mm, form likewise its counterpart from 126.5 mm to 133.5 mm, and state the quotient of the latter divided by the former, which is 0.49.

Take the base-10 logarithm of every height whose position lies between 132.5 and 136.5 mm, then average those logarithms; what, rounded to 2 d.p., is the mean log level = 1.24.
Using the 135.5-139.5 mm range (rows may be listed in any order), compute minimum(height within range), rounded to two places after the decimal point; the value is 17.41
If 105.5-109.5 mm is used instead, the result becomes 38.78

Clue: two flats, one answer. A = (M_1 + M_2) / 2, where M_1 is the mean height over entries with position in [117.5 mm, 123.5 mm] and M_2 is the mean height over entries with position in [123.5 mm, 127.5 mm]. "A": 24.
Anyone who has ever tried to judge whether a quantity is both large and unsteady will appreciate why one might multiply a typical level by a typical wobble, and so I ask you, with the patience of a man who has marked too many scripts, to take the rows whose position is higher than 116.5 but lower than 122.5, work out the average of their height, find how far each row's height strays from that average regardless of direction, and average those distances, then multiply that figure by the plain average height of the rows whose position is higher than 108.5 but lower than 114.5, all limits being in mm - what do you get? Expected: 91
